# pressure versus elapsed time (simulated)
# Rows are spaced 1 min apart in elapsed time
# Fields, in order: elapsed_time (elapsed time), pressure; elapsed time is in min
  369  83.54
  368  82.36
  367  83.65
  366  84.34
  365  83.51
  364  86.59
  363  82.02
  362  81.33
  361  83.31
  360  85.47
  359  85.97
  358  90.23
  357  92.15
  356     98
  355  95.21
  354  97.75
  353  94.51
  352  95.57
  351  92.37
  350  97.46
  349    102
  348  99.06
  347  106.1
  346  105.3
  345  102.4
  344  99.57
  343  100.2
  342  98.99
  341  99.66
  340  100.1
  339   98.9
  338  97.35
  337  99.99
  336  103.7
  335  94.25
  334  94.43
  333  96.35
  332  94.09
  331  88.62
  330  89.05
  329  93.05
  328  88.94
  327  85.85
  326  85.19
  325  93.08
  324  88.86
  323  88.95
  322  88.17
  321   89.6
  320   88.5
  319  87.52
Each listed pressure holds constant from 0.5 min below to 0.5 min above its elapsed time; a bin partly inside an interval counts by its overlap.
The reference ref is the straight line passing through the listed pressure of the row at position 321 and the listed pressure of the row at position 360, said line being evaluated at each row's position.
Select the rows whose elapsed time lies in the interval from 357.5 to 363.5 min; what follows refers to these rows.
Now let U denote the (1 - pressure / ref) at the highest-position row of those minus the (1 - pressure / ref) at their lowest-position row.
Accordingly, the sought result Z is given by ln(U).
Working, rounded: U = 0.090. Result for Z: -2.41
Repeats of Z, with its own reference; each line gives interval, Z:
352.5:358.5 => -3.14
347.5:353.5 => -3.08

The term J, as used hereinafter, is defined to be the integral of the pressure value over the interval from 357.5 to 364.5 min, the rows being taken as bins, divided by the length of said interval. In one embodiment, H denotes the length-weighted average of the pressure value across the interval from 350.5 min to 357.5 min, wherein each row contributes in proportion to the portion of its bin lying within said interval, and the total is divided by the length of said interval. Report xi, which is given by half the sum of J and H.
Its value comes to 90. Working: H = 95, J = 85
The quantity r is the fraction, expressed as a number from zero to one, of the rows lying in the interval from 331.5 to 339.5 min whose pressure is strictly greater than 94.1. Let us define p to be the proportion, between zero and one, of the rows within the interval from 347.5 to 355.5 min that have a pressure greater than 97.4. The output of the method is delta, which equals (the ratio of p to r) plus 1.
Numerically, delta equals 1.6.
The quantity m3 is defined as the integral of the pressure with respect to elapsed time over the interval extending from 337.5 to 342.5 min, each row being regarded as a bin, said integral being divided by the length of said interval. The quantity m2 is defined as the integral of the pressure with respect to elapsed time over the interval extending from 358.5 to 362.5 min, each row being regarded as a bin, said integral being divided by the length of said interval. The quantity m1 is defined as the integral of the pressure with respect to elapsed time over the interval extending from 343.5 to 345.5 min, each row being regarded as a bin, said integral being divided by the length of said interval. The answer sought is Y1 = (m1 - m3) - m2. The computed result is -82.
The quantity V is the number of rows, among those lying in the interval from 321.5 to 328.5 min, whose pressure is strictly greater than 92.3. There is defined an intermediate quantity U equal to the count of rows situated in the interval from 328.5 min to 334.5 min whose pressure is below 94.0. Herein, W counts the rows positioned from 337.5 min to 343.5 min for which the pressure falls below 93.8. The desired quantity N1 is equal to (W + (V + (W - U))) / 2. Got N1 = -1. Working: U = 3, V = 1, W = 0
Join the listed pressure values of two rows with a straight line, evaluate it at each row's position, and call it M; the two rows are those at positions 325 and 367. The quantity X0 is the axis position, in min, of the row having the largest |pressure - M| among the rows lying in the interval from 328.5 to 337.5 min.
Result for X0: 336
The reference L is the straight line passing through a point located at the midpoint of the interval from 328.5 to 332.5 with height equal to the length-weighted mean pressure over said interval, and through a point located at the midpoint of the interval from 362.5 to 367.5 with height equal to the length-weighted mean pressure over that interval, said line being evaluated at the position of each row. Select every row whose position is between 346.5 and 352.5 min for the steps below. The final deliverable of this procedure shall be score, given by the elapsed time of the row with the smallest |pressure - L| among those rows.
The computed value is 351 min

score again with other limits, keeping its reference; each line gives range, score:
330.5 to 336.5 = 331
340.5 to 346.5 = 342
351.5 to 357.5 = 357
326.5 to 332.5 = 329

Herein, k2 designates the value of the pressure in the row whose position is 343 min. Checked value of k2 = 100.2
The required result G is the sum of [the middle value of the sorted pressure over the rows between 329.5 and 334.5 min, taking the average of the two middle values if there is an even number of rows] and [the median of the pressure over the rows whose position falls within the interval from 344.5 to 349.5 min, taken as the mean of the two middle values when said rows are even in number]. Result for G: 196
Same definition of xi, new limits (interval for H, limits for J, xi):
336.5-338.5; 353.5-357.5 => 97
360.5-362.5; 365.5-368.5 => 83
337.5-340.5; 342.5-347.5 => 101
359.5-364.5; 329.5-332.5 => 87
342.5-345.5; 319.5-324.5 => 95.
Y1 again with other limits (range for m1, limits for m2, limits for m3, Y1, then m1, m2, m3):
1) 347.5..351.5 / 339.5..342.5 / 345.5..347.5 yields -108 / 98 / 100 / 106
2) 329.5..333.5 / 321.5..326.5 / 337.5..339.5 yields -95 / 92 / 89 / 98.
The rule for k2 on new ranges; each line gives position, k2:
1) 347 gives 106.1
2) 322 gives 88.17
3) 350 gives 97.46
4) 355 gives 95.21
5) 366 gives 84.34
